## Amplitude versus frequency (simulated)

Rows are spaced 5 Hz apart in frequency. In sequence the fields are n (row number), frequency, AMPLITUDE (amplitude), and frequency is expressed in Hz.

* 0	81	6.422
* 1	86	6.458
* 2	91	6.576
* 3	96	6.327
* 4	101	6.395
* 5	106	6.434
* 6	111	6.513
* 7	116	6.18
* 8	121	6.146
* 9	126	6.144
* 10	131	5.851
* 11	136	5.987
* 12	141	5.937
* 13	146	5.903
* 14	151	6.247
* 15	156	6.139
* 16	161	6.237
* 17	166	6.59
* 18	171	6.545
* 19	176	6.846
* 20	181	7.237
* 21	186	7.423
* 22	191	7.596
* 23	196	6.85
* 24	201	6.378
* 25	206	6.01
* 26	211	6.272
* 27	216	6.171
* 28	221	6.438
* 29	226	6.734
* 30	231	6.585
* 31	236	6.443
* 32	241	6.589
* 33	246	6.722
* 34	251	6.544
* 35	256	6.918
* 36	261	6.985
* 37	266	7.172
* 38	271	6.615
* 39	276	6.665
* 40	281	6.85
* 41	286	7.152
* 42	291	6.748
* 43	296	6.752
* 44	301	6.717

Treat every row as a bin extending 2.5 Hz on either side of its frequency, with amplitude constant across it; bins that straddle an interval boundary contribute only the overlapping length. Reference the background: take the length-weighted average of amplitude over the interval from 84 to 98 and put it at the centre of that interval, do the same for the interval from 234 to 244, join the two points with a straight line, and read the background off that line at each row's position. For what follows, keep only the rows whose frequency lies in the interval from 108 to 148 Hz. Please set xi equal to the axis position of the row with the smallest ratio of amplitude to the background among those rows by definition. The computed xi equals 131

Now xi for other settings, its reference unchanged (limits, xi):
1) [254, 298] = 271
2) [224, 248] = 236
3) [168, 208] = 206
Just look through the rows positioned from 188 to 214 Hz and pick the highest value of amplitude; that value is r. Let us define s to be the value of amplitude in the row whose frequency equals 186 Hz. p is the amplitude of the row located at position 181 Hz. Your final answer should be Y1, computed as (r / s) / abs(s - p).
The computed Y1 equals 5.5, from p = 7.237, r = 7.596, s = 7.423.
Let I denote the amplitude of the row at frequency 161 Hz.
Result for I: 6.237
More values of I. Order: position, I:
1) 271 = 6.615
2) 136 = 5.987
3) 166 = 6.59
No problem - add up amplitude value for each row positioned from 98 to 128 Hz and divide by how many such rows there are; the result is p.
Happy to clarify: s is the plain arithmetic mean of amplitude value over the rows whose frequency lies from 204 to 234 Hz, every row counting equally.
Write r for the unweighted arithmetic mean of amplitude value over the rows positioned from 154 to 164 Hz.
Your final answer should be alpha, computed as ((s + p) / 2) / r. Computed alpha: 1.02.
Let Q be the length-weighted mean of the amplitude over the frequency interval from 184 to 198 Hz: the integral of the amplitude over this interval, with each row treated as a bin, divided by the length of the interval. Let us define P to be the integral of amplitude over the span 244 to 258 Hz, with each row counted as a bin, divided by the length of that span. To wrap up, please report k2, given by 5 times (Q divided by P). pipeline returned 5.43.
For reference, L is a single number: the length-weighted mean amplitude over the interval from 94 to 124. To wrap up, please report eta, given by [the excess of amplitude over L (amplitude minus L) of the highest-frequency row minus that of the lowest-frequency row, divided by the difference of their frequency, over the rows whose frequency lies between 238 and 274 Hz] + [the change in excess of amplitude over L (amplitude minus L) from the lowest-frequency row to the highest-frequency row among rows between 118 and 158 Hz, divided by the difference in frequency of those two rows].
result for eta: 0.001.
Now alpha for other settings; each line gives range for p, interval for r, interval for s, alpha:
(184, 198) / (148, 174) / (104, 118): 1.08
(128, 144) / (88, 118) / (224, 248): 0.98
